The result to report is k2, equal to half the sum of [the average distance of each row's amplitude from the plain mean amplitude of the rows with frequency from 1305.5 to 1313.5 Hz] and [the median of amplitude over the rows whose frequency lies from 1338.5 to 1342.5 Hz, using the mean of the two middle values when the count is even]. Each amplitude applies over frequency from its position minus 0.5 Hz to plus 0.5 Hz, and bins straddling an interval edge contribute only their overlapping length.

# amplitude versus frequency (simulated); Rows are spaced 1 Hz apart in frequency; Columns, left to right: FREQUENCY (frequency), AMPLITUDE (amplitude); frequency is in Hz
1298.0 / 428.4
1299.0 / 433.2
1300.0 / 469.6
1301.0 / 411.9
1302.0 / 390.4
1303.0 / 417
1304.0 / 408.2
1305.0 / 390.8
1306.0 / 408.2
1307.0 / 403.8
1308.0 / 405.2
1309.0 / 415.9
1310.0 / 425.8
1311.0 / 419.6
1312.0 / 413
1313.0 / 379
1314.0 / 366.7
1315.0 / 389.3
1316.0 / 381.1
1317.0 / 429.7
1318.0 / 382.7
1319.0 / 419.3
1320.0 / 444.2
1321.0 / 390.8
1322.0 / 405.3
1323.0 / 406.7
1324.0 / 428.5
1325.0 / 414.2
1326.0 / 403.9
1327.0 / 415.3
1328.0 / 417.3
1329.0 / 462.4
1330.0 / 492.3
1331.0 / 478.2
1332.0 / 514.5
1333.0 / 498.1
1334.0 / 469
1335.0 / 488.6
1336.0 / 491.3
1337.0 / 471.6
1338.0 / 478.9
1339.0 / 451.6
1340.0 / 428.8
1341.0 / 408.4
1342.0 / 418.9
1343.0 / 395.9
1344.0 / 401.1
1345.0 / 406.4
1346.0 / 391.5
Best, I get 217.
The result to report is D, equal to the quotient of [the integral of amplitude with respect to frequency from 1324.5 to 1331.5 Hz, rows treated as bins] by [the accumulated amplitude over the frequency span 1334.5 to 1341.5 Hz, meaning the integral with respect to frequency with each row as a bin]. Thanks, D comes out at 0.96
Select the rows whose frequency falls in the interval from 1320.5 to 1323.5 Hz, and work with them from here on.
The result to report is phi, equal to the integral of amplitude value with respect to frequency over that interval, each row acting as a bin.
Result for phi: 1203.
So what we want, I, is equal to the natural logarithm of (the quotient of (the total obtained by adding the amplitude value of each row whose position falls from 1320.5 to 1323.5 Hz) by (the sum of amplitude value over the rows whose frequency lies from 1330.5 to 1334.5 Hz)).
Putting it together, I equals -0.49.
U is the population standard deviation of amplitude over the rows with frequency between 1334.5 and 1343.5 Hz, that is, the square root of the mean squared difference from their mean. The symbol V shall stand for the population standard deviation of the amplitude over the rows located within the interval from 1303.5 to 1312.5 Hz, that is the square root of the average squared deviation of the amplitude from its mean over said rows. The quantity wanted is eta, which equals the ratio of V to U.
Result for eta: 0.3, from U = 34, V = 10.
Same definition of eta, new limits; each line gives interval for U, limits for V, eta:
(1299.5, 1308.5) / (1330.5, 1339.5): 0.8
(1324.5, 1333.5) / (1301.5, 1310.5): 0.3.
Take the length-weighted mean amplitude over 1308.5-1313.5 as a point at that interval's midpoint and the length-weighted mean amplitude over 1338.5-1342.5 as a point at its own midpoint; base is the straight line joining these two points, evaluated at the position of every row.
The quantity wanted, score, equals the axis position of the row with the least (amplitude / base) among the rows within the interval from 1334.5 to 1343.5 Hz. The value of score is 1343.0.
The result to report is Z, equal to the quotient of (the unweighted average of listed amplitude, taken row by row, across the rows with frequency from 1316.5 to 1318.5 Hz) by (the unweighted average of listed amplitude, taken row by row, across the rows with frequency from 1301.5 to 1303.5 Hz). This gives 1.01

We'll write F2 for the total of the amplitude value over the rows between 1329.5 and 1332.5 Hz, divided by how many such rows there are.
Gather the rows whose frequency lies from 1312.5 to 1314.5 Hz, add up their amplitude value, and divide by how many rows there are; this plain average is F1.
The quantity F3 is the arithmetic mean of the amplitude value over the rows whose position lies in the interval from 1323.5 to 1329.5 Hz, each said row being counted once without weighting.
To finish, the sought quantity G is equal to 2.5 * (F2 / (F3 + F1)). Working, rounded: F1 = 373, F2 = 495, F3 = 424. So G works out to 1.55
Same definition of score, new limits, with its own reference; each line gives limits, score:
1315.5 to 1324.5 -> 1316.0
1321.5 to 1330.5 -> 1326.0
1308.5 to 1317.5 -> 1314.0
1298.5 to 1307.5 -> 1305.0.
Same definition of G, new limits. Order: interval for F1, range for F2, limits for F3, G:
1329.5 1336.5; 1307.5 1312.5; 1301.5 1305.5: 1.17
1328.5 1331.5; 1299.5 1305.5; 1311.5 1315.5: 1.20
